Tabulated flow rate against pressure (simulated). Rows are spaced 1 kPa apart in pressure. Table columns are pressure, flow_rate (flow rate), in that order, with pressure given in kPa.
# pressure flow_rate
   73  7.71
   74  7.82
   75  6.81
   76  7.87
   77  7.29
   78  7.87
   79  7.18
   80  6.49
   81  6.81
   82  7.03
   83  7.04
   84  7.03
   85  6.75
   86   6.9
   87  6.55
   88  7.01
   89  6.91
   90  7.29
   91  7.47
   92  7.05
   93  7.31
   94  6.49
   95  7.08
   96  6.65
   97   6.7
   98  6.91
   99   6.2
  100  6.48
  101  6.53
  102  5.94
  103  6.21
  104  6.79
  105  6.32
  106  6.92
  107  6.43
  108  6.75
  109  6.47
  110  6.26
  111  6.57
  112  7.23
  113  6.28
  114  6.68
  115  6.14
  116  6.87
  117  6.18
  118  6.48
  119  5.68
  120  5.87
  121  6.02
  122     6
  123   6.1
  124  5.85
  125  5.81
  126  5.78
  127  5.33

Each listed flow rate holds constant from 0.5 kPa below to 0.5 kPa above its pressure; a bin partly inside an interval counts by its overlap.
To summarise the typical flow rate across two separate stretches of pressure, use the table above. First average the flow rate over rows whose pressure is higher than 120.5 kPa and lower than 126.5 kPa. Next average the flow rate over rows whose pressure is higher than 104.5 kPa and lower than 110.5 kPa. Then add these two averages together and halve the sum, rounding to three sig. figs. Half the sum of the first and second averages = 6.23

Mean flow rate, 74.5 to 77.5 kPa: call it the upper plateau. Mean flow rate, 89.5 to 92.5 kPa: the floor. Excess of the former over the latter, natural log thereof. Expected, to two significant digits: -2.9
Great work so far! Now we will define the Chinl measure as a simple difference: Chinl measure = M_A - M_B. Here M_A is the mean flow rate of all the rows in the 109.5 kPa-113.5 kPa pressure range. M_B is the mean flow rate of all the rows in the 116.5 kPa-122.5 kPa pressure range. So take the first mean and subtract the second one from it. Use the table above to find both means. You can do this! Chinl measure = 0.55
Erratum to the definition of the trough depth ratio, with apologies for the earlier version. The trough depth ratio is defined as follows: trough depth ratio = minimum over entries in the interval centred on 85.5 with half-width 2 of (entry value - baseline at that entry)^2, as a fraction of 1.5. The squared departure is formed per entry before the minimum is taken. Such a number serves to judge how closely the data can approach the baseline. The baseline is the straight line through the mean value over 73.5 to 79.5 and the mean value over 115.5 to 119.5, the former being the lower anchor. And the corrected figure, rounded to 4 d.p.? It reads 0.0350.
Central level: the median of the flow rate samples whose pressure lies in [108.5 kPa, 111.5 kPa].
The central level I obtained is 6.5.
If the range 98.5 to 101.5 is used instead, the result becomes 6.5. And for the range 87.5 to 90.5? 7.0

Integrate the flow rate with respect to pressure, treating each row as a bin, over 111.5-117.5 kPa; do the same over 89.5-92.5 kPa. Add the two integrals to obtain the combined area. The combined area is 61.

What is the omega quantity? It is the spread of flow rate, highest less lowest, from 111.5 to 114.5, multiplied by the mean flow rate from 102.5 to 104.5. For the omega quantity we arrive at 6.2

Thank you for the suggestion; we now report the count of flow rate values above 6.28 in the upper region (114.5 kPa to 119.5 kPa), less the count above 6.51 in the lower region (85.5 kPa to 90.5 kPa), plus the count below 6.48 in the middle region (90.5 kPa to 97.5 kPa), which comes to -3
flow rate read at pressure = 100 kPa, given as 6.48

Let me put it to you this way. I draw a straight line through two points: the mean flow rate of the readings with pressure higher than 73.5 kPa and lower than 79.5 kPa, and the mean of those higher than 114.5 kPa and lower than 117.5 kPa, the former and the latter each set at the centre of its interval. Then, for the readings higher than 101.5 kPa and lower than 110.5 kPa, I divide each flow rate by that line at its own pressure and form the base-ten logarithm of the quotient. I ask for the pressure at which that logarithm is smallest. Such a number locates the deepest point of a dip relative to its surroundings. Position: 102 kPa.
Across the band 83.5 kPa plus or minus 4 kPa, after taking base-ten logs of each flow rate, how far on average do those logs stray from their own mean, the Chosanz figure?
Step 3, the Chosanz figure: 0.0112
